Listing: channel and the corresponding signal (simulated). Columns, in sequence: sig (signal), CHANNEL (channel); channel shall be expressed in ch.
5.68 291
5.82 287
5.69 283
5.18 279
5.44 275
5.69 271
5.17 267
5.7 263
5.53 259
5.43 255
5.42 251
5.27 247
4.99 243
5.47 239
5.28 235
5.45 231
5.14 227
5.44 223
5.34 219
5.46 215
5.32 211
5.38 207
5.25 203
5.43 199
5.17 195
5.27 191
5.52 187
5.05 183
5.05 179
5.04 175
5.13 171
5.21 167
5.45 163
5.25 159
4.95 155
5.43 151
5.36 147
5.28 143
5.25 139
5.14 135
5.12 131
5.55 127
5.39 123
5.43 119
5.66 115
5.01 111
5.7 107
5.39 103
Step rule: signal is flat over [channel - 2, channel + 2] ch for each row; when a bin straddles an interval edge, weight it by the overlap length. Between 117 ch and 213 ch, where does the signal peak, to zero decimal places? 127 ch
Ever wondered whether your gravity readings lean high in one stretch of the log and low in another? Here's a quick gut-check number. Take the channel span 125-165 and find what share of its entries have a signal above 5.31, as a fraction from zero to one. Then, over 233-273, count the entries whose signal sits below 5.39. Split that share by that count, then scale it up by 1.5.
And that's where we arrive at 0.15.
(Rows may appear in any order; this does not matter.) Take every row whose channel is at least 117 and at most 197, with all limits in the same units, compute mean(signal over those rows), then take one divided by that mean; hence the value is 0.190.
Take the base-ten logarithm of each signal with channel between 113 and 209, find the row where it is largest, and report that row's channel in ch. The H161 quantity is 115 ch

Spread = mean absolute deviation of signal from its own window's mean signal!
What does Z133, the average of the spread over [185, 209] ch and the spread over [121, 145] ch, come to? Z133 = 0.114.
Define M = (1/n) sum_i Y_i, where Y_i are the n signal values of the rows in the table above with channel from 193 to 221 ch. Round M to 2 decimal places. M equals 5.34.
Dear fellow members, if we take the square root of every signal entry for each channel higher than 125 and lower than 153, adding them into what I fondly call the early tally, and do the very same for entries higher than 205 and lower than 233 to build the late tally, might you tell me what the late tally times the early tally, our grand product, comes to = 261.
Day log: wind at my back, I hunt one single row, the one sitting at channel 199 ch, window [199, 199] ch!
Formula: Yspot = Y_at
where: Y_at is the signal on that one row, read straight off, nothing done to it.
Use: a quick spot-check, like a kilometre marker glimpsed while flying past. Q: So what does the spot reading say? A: 5.43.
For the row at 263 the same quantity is 5.7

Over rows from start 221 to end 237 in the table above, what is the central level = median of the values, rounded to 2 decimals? 5.36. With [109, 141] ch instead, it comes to 5.32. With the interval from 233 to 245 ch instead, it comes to 5.28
